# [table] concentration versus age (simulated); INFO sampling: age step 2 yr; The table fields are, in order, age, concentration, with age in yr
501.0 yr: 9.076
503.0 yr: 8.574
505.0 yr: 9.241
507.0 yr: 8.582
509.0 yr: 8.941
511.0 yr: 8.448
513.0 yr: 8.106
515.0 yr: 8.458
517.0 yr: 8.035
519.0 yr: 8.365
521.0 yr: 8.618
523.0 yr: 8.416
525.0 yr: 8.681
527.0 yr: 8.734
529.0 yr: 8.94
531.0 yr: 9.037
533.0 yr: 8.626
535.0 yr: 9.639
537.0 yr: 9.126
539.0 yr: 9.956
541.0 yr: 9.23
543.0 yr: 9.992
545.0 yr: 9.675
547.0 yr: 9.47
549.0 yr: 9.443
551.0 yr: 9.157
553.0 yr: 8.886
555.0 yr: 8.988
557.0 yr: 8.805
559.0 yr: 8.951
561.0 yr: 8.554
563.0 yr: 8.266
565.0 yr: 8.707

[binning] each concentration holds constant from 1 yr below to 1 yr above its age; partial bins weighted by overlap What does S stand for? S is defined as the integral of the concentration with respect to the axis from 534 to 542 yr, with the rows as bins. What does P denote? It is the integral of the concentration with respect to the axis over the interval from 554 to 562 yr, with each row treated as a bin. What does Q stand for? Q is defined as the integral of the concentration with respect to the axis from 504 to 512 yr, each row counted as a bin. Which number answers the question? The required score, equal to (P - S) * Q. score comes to -374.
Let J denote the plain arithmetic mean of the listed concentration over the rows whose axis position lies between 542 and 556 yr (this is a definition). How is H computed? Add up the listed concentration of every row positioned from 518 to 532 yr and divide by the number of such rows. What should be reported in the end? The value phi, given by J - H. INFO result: 0.7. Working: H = 8.68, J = 9.4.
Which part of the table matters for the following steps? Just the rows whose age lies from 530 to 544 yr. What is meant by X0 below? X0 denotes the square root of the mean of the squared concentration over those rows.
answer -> 9.4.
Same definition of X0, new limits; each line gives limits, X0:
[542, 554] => 9.4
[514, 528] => 8.5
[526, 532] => 8.9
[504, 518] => 8.6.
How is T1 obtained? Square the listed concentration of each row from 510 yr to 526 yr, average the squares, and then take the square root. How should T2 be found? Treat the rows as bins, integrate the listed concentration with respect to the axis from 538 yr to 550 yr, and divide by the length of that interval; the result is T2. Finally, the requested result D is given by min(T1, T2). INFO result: 8.39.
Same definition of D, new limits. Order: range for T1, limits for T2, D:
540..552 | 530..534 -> 8.83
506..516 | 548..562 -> 8.51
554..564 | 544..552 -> 8.72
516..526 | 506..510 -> 8.43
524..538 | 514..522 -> 8.37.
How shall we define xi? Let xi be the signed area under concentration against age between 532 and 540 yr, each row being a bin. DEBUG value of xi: 75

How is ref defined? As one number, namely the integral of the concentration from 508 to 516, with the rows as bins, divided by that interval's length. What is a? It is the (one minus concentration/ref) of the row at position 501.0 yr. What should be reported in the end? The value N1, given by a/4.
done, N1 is -0.017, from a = -0.07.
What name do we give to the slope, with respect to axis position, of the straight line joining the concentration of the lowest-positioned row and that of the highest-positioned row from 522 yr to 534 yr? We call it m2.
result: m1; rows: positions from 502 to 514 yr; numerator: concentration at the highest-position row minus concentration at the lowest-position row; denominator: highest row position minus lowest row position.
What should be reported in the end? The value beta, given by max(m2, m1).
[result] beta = 0.021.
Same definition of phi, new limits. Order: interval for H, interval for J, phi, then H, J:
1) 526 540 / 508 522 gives -0.7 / 9.15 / 8.4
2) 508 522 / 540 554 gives 1.0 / 8.42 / 9.4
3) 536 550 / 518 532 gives -0.9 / 9.56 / 8.7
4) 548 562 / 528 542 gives 0.3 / 8.97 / 9.2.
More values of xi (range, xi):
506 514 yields 68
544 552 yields 75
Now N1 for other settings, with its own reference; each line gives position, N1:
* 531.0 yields -0.016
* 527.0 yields -0.007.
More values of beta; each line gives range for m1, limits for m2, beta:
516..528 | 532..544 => 0.137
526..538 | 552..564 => 0.039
